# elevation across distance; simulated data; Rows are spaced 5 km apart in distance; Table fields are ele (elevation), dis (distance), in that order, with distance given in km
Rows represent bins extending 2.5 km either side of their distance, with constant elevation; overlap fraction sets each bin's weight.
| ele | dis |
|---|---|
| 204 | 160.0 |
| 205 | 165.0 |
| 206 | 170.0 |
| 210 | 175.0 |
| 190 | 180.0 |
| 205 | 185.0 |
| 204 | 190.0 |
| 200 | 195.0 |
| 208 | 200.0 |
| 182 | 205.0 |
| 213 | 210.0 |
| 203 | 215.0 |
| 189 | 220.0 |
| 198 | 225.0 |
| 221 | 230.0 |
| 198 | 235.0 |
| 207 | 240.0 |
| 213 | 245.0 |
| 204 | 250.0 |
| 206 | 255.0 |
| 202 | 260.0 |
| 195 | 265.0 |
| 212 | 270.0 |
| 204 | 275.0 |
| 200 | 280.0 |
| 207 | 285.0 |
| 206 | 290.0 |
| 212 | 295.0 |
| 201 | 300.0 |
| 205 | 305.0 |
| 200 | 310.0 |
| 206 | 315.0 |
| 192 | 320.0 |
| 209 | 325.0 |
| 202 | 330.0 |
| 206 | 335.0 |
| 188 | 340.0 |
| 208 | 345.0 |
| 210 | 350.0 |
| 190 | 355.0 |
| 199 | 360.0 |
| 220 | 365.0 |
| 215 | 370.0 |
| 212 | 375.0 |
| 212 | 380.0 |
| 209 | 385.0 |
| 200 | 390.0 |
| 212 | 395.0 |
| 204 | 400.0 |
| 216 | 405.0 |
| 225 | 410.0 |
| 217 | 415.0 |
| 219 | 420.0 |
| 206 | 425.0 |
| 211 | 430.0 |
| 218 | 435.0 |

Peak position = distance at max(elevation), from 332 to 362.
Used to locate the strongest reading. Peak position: 350.0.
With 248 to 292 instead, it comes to 270.0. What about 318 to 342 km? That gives 325.0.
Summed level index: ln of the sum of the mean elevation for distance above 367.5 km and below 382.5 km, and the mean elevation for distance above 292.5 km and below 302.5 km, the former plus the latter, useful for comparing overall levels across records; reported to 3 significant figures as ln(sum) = 6.04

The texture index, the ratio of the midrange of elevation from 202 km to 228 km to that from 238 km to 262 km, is 0.952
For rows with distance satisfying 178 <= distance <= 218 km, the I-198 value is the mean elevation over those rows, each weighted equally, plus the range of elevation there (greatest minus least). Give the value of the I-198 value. 232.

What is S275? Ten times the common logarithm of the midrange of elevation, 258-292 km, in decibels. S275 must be 23.1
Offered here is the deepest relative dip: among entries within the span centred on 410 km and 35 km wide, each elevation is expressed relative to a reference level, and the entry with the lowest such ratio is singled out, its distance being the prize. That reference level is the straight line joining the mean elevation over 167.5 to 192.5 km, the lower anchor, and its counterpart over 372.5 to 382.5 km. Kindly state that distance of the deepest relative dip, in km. 400.0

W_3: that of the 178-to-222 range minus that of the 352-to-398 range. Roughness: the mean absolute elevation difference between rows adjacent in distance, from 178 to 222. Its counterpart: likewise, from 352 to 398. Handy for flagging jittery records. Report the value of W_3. 5.9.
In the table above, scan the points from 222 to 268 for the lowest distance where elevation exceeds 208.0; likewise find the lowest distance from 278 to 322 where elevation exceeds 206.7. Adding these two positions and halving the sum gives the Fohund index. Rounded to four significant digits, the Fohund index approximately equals 257.5 km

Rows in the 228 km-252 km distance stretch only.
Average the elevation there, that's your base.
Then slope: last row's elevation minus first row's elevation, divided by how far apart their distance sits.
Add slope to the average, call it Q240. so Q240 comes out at 208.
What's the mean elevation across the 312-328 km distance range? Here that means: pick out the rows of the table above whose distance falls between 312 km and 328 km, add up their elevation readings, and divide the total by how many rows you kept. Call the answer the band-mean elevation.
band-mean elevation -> 202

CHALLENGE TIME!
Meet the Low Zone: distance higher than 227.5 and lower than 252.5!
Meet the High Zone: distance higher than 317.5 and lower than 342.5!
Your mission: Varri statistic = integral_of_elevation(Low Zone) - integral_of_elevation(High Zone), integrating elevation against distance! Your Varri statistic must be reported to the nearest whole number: 230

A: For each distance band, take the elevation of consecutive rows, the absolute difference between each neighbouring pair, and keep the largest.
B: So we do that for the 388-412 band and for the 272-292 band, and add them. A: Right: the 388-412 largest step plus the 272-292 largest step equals 19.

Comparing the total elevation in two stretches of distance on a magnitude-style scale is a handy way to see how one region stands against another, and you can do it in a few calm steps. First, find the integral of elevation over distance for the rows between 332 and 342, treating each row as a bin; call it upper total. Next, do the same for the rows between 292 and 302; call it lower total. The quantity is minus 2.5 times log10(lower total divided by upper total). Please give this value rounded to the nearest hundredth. -0.05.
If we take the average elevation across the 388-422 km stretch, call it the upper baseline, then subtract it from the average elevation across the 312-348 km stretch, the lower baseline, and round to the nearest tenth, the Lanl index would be -11.7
